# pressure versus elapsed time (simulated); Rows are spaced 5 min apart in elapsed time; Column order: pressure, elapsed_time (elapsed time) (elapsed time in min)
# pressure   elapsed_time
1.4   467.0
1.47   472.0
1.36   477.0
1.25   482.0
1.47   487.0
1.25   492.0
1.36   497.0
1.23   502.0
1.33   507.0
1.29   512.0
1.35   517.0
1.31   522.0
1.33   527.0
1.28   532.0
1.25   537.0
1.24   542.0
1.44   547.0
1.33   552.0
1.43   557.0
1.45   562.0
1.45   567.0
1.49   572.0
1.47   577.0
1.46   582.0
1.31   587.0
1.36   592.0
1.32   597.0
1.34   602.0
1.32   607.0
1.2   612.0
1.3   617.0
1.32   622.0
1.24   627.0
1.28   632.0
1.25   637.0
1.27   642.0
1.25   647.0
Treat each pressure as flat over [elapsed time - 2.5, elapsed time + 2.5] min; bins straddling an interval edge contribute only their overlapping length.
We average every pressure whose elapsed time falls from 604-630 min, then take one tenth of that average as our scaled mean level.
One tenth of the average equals 0.128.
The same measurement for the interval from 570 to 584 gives 0.147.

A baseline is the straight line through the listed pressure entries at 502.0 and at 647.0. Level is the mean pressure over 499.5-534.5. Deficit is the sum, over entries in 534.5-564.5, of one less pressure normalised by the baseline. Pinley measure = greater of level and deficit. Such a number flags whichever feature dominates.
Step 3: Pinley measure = 1.30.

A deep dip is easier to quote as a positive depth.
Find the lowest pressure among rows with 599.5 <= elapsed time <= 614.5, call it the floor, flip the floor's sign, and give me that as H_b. -1.20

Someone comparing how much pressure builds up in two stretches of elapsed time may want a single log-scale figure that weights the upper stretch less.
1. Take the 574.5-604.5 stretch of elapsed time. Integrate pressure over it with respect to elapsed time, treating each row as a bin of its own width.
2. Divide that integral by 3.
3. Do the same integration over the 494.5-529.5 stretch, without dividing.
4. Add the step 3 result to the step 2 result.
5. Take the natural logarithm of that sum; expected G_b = 4.1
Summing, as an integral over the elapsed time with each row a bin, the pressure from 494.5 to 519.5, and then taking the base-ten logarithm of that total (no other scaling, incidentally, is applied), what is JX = 1.516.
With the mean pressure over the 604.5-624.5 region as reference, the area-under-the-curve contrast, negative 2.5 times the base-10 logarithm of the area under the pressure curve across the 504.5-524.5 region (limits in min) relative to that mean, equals -3.28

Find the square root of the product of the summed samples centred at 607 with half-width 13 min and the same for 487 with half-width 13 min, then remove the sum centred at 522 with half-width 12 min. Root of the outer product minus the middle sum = 0.0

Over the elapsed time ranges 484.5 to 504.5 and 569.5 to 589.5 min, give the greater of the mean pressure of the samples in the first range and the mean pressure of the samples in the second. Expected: 1.43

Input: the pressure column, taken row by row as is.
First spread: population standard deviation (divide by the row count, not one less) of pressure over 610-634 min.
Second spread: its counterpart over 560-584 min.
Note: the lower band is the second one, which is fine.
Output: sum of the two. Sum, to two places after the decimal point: 0.06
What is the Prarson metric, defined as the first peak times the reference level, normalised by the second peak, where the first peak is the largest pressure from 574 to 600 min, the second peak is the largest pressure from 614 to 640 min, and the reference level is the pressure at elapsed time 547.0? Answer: 1.60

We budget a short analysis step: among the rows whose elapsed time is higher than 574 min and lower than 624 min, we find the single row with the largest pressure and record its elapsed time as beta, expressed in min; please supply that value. 577.0 min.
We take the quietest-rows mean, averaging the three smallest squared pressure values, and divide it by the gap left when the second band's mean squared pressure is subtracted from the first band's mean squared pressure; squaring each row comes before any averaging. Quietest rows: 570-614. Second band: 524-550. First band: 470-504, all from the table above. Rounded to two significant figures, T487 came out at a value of 18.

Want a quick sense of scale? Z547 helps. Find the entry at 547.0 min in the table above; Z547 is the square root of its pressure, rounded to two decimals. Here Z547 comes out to 1.20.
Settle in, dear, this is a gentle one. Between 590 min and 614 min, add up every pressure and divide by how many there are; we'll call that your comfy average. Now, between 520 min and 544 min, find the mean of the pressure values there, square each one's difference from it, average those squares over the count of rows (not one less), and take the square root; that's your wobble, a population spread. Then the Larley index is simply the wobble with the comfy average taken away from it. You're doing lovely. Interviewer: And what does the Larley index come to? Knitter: -1.27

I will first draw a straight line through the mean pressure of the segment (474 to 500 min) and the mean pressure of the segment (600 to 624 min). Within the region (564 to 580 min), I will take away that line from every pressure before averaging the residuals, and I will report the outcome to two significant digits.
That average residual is 0.16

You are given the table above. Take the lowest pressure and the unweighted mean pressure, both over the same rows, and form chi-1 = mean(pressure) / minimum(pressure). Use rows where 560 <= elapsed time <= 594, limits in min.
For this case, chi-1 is 1.09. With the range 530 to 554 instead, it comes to 1.05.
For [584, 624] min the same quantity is 1.09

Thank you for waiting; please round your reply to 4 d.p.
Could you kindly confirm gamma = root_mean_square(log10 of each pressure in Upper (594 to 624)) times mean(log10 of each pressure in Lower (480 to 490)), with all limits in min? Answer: 0.0152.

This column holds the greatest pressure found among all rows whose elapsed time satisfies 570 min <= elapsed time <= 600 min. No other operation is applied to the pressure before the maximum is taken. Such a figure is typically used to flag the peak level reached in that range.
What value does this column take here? 1.49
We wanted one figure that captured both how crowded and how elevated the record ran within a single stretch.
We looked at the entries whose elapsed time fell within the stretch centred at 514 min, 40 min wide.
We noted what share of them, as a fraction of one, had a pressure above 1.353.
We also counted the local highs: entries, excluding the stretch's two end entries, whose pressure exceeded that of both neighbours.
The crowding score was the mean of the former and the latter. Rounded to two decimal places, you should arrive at 1.56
